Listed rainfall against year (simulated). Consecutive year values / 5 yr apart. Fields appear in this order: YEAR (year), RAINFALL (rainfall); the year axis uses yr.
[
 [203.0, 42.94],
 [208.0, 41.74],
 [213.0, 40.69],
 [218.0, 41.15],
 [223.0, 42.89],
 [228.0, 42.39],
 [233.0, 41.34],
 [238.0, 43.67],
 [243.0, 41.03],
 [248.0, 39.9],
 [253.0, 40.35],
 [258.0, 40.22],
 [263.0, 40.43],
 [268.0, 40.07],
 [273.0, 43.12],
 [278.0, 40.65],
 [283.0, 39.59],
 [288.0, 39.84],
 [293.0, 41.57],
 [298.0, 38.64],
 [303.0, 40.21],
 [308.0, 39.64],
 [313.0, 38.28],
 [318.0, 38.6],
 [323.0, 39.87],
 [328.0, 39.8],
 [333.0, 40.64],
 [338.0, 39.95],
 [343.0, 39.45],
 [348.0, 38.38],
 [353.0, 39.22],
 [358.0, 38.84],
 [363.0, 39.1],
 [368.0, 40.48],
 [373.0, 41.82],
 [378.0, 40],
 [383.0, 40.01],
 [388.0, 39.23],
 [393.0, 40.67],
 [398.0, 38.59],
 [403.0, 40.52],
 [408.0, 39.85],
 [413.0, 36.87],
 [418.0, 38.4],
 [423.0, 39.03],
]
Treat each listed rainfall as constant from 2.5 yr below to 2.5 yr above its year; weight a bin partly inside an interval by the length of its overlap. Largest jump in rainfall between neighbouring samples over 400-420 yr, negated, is -3.0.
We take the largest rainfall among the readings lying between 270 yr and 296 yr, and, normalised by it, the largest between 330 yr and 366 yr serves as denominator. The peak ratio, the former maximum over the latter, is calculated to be 1.06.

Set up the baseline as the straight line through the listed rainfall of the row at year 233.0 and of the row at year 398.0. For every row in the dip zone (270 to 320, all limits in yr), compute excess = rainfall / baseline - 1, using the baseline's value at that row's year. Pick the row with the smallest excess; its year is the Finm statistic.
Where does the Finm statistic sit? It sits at 313.0 yr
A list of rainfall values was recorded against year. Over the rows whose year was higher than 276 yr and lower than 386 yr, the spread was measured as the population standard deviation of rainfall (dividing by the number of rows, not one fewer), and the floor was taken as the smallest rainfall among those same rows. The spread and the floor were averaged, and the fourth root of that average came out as 2.10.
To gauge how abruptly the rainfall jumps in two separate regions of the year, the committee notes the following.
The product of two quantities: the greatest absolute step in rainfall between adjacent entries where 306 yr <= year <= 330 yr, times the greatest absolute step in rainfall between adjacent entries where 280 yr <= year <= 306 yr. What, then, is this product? 4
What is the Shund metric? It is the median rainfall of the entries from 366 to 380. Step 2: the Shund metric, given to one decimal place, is 40.5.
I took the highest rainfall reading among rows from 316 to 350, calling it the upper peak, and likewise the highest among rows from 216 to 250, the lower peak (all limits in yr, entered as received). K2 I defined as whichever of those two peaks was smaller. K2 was 40.6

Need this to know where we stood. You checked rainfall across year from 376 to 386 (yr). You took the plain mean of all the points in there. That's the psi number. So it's 40.0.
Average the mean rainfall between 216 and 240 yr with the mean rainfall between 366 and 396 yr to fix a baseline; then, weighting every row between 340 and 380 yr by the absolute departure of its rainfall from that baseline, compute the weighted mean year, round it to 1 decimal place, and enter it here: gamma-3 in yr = 357.0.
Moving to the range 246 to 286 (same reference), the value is 266.3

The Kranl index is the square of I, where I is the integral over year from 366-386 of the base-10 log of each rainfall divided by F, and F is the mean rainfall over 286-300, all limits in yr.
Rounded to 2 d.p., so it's 0.01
